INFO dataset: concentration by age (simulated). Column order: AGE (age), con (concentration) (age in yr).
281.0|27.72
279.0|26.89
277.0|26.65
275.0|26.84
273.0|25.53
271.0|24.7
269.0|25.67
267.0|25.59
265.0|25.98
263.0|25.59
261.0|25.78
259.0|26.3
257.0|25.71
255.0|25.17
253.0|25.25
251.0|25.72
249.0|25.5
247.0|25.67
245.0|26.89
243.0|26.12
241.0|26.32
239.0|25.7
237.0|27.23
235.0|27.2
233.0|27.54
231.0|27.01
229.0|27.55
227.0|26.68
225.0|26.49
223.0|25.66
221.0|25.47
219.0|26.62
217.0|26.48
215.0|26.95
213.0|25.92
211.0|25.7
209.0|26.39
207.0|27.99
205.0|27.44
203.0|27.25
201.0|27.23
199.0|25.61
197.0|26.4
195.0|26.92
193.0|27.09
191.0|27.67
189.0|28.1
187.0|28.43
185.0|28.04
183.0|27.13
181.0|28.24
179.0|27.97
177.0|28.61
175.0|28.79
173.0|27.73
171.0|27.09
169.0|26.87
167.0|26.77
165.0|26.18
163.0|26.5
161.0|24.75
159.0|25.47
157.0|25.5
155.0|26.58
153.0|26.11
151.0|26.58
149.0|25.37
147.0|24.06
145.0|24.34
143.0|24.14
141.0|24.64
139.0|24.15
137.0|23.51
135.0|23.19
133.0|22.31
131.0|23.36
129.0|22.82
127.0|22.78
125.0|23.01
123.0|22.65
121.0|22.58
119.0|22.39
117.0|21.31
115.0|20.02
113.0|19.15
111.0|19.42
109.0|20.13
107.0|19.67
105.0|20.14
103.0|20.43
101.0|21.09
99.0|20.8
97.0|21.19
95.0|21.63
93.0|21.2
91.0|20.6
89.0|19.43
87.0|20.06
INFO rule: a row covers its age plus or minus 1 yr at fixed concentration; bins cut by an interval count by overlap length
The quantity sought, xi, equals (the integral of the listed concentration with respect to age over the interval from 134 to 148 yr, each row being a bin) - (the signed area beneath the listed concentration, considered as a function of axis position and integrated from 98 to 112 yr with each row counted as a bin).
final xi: 53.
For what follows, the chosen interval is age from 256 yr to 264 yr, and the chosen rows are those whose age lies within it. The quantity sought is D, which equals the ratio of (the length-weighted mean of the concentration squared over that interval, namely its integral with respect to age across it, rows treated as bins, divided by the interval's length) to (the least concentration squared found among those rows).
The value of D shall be 1.02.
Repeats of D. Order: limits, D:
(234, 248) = 1.06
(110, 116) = 1.04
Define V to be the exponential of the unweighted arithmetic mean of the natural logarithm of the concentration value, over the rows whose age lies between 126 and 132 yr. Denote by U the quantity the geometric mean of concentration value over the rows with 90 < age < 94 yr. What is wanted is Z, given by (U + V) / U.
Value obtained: 2.10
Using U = 21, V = 23.0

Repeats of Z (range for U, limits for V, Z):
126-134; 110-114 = 1.85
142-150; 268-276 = 2.05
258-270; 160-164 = 1.99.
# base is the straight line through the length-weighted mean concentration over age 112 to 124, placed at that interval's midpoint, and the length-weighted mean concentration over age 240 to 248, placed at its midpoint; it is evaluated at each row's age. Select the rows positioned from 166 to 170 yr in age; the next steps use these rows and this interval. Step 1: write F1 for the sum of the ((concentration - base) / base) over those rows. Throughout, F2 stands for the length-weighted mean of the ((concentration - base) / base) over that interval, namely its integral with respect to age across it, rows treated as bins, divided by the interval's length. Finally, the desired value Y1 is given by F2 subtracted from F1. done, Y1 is 0.15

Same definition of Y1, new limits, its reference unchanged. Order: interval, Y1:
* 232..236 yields 0.06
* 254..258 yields -0.05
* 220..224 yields 0.01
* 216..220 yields 0.05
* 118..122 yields 0.05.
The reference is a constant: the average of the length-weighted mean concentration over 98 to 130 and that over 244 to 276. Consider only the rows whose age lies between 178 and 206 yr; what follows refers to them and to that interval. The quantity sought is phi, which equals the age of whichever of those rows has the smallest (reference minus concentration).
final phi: 187.0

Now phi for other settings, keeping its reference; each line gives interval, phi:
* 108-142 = 141.0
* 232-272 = 233.0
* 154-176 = 175.0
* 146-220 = 175.0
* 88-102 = 95.0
